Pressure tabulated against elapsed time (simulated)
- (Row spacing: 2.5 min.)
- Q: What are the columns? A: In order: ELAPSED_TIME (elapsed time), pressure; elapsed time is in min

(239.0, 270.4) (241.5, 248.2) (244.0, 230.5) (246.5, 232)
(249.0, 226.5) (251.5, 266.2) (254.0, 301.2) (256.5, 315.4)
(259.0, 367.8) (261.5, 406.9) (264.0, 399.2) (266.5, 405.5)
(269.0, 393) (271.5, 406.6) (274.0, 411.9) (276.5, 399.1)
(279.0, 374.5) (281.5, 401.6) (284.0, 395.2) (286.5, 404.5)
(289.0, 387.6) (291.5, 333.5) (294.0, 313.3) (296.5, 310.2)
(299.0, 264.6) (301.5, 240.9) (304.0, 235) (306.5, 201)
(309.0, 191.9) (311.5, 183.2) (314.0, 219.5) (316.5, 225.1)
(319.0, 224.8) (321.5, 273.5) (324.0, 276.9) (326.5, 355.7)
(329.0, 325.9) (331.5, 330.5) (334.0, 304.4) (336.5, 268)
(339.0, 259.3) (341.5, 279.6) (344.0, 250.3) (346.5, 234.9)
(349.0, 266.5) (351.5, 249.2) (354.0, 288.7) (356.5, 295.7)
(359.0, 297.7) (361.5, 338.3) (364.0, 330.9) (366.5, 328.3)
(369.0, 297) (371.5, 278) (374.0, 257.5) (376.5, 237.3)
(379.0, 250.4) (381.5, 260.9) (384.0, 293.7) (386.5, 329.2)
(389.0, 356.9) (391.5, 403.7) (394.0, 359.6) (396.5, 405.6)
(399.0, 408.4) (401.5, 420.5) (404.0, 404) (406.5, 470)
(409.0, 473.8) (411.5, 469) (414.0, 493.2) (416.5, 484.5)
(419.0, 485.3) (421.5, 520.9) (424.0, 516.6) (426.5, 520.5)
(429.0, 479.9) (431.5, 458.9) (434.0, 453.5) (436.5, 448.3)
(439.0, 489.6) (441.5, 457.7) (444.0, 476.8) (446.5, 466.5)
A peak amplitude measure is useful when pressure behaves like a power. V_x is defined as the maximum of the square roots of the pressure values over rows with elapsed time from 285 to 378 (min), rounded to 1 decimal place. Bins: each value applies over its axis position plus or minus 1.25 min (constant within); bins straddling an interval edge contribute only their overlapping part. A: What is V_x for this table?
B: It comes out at 20.1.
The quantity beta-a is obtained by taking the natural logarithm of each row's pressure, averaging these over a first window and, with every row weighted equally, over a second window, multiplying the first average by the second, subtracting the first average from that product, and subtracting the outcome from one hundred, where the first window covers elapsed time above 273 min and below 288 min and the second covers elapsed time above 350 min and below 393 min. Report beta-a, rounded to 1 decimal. 71.9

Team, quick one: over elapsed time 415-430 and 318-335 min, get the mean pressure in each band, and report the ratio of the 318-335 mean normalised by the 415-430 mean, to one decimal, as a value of 0.6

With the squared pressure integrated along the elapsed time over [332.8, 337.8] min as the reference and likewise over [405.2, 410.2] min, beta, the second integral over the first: 2.71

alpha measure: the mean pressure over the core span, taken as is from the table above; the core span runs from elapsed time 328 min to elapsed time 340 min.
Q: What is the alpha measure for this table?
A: 298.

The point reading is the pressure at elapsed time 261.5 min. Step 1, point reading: 406.9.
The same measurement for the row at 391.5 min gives 403.7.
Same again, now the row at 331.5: 330.5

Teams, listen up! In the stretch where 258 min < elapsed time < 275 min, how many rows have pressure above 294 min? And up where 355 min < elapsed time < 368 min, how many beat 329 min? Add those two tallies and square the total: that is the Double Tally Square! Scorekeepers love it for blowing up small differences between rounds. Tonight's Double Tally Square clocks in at 81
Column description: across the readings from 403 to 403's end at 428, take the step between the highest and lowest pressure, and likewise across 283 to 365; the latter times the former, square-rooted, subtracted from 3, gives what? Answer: -158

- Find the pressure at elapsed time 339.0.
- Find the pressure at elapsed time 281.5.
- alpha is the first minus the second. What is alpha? -142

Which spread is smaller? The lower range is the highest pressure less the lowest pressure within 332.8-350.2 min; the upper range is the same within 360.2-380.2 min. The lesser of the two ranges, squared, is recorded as 4830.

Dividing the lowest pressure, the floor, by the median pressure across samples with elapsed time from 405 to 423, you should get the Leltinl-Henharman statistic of 0.97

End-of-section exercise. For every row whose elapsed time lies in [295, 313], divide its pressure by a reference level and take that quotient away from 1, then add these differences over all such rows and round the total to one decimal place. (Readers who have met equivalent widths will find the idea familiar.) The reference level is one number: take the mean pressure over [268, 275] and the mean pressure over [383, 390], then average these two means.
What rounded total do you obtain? 2.5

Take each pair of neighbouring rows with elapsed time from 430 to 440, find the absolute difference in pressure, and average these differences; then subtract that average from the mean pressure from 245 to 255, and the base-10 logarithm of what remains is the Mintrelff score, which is 2.38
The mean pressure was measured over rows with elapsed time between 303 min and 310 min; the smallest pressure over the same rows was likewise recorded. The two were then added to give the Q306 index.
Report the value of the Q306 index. 401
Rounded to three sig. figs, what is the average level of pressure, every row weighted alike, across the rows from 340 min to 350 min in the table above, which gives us 258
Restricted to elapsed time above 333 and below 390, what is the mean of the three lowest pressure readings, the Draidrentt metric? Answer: 240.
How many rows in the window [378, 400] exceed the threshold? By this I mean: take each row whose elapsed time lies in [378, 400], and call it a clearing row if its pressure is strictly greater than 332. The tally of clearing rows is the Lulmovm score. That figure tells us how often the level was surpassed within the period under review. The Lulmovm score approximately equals 5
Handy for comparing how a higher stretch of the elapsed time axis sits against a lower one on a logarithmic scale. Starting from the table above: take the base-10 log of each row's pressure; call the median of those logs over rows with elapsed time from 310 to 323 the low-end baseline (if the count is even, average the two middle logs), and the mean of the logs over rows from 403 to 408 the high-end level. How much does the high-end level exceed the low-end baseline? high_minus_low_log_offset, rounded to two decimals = 0.29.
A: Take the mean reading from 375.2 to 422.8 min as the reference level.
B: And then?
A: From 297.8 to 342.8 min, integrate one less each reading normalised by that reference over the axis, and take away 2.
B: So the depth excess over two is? 14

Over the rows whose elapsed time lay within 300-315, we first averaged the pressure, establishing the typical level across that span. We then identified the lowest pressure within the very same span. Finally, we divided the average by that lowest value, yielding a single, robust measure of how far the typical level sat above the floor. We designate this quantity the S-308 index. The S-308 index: 1.16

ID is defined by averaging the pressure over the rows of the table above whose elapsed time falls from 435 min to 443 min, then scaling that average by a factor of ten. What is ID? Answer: 4652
